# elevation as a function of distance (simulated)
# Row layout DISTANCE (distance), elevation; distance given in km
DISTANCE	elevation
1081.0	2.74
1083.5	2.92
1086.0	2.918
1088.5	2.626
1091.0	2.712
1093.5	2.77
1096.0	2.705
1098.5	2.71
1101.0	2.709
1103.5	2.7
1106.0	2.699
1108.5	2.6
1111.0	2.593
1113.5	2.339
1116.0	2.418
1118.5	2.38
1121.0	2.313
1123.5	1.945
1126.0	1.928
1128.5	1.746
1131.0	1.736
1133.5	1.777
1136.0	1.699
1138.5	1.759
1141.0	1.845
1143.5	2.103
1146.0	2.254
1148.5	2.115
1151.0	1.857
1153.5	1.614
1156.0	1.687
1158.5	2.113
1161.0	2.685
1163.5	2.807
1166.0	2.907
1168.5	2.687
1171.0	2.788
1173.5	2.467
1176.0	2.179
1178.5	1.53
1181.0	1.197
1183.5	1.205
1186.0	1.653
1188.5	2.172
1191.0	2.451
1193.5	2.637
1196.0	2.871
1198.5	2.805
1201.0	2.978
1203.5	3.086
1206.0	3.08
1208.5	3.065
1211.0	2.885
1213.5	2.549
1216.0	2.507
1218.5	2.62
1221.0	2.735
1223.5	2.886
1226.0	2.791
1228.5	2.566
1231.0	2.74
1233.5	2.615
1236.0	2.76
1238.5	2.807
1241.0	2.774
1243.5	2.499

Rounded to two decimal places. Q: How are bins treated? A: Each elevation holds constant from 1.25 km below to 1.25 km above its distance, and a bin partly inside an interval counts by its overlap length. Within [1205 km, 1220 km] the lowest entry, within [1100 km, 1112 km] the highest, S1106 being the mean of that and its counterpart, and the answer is 2.61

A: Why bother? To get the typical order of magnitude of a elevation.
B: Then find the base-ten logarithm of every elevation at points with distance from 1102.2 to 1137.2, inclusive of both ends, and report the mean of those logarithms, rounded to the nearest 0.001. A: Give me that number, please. 0.337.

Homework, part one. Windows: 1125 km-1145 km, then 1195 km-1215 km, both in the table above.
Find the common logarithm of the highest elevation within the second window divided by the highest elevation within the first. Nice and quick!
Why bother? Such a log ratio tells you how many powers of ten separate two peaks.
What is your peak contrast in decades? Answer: 0.167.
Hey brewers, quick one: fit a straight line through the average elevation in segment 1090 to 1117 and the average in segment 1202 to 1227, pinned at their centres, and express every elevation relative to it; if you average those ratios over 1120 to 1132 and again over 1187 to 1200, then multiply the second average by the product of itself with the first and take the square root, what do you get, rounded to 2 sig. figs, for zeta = 0.79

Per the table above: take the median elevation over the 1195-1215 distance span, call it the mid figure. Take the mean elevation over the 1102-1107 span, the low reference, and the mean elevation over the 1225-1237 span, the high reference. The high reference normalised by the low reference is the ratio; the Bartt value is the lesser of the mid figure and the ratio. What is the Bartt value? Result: 1.00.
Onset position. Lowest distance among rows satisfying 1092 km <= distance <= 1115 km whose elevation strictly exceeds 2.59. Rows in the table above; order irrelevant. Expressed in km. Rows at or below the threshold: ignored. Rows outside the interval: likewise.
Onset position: 1093.5 km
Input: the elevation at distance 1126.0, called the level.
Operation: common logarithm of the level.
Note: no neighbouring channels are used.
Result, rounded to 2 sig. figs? 0.29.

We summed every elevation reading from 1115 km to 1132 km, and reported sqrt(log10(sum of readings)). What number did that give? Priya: 1.08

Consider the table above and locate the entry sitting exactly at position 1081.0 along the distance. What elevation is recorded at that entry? 2.74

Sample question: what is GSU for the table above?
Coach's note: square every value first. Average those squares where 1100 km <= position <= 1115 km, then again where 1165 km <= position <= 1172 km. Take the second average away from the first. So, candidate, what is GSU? -1.0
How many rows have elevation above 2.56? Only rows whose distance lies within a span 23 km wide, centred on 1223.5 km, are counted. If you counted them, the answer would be 7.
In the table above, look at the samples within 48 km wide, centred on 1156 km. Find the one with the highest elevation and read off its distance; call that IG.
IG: 1166.0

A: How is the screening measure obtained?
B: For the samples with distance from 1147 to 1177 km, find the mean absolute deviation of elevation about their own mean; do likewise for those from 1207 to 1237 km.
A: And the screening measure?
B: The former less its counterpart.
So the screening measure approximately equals 0.3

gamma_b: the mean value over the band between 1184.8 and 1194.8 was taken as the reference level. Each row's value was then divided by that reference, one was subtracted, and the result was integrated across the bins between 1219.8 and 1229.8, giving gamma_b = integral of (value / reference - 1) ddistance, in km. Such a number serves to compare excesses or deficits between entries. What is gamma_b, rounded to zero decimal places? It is 2 km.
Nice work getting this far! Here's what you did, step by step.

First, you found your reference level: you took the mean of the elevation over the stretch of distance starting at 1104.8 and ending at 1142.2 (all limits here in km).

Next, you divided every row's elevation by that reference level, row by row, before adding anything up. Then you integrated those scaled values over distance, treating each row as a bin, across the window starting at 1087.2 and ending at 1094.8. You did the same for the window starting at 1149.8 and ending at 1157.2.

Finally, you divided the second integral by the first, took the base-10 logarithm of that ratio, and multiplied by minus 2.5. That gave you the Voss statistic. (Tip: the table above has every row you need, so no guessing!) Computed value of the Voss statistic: 0.5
